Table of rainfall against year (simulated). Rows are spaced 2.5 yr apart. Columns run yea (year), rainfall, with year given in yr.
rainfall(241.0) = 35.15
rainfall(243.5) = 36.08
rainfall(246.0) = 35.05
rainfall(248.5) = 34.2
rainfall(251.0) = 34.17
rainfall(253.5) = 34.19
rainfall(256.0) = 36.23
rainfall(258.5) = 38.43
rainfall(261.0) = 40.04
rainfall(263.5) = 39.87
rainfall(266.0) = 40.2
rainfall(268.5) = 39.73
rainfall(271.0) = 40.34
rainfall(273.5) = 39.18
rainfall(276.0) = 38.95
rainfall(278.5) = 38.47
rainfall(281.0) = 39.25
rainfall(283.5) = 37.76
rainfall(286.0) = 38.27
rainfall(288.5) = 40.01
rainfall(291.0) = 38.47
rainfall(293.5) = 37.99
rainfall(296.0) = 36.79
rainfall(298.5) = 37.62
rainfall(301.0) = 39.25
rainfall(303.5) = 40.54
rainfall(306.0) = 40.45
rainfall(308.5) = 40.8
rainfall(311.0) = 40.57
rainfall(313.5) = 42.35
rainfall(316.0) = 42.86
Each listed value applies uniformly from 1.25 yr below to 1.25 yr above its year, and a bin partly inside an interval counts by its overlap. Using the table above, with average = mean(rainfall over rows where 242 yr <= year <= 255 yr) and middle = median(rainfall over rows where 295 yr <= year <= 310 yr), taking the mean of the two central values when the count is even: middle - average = 5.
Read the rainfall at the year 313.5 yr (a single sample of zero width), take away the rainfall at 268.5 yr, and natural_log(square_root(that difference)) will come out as 0.48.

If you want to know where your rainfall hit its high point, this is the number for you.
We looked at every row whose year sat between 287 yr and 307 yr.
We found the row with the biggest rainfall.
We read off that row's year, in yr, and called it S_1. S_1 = 303.5 yr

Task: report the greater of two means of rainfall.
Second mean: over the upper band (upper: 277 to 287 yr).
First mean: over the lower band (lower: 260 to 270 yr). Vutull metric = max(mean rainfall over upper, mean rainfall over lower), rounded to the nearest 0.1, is 40.0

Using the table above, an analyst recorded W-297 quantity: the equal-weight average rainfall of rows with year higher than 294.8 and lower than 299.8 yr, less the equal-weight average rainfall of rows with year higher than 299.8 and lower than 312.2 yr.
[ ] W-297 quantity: -3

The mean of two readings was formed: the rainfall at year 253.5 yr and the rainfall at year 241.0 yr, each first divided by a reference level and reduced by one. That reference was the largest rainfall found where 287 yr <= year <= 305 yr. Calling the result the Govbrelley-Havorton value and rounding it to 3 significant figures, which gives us -0.145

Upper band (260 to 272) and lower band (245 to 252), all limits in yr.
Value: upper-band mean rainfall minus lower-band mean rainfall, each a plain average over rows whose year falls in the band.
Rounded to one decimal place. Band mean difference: 5.6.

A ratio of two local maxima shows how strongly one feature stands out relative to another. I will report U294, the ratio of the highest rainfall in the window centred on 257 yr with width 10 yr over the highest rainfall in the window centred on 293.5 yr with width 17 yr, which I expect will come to 1.001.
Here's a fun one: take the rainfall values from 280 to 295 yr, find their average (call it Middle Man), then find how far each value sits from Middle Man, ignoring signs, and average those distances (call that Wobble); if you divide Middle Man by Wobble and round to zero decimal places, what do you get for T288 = 58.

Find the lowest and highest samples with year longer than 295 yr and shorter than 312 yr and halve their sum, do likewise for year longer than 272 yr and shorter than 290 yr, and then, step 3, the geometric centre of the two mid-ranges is 38.8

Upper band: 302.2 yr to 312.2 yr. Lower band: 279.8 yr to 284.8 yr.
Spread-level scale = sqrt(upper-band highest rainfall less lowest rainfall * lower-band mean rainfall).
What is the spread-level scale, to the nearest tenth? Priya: 3.7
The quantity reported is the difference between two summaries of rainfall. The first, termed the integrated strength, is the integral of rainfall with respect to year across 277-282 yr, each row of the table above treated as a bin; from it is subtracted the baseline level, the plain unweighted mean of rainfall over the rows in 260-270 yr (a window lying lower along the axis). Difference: 154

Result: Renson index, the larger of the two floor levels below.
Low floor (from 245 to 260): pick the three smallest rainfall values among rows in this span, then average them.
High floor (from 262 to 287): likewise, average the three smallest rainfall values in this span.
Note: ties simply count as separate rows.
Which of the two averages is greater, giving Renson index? 38.2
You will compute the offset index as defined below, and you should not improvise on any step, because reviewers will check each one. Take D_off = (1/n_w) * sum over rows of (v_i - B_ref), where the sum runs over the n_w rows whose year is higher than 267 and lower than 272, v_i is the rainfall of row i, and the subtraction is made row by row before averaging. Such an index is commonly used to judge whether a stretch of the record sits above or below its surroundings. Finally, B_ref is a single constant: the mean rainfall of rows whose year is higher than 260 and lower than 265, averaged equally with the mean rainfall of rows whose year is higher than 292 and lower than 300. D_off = 1.3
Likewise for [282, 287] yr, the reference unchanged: -0.7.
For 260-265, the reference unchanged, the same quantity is 1.2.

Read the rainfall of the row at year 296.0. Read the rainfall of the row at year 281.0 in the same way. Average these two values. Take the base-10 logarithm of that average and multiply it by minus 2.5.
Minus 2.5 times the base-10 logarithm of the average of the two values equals -3.95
